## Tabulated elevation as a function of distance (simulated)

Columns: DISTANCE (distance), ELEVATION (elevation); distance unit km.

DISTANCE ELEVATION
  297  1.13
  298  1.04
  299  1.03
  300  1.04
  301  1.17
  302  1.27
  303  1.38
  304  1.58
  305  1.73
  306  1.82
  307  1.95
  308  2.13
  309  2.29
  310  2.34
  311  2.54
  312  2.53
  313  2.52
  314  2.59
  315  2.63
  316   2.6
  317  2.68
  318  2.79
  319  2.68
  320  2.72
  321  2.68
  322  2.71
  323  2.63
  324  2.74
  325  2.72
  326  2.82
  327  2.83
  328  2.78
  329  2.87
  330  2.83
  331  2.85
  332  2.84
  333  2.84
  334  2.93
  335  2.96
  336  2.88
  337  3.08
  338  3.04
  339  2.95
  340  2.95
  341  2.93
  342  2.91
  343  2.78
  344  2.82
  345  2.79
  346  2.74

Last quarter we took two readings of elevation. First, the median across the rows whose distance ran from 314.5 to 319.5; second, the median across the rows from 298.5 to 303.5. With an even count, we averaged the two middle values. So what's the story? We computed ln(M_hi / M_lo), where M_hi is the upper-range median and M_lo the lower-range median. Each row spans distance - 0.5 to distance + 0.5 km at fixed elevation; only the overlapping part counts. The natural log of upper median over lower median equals 0.83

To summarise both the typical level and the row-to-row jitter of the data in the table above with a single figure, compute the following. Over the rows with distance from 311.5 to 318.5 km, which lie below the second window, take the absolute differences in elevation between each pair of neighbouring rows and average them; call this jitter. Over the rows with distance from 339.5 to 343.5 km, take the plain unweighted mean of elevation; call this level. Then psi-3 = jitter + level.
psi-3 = 2.95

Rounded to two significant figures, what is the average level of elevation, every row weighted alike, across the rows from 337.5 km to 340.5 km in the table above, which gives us 3.0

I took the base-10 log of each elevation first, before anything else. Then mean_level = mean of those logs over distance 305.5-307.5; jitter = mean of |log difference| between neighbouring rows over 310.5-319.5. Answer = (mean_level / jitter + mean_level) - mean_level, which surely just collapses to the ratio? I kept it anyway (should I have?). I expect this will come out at 29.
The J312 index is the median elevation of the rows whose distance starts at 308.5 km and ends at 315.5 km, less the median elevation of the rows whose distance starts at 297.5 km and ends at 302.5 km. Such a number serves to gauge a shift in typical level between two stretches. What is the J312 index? 1.5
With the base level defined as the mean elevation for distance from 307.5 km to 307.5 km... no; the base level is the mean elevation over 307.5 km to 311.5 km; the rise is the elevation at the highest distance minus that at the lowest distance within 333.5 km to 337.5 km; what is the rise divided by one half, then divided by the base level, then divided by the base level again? 0.06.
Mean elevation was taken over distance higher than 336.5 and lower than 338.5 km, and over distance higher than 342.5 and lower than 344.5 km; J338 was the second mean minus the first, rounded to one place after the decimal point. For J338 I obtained -0.3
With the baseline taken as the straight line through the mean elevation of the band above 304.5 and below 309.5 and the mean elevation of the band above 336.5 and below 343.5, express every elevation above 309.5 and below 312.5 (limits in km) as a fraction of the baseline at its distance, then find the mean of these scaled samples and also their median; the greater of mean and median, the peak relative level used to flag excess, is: 1.19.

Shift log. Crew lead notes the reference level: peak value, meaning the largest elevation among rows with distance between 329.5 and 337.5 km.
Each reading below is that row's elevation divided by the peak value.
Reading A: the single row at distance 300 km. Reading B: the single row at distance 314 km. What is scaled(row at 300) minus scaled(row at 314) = -0.50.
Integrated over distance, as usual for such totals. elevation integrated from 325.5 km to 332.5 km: 20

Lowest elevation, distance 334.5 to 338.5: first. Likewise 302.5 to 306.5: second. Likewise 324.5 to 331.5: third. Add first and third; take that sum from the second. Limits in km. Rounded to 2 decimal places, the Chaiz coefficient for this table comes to -4.22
